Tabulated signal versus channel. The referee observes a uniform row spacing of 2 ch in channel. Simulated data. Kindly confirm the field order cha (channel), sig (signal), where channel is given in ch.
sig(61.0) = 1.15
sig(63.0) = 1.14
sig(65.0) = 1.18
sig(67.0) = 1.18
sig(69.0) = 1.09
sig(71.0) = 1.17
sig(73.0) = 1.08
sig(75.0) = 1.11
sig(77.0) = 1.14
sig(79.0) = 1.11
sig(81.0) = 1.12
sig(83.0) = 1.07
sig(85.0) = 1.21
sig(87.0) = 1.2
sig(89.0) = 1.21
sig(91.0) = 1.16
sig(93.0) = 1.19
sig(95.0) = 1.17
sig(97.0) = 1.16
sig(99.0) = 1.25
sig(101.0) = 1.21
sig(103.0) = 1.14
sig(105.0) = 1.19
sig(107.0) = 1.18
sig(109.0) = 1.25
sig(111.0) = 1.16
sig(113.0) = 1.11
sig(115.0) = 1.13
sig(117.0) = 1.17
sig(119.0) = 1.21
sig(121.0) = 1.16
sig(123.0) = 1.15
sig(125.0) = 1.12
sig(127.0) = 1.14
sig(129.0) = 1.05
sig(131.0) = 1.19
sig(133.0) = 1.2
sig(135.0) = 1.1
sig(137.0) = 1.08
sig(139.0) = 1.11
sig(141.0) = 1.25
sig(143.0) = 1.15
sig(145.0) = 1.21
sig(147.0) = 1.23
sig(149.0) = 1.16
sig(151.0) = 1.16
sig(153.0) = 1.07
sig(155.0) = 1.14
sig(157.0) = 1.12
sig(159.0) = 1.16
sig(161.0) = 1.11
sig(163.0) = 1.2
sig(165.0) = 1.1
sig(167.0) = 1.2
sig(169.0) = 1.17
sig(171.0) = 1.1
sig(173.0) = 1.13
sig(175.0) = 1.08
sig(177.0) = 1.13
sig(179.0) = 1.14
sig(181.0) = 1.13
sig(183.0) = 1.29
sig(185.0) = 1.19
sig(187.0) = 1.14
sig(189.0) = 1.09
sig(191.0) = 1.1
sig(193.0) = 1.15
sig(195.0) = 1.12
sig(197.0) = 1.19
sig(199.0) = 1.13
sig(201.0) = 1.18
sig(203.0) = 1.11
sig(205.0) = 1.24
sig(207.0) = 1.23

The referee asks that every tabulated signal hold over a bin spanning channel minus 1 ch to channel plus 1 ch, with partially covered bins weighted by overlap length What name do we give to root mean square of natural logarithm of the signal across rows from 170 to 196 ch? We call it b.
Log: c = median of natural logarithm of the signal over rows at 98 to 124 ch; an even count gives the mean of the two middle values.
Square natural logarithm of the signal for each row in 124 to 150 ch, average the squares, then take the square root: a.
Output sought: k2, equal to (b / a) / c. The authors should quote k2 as 5.7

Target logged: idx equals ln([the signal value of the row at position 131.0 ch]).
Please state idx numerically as 0.17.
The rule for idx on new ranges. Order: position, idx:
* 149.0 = 0.15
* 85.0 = 0.19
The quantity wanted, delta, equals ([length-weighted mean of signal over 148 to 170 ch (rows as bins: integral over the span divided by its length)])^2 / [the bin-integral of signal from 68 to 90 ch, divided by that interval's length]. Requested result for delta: 1.15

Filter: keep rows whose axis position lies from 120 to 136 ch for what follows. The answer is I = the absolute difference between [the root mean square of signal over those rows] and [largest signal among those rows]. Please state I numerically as 0.060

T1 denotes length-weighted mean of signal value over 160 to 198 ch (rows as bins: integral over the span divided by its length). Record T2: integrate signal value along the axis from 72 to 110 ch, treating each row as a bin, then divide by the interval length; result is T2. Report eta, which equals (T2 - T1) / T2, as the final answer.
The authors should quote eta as 0.018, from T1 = 1.15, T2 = 1.17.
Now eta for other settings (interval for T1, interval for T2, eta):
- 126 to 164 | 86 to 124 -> 0.025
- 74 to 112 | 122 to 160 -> -0.020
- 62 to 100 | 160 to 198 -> -0.008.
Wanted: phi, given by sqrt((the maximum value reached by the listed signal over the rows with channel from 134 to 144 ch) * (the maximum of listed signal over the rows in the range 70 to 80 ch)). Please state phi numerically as 1.21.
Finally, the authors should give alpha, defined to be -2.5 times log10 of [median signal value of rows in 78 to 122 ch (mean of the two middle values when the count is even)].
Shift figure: -0.170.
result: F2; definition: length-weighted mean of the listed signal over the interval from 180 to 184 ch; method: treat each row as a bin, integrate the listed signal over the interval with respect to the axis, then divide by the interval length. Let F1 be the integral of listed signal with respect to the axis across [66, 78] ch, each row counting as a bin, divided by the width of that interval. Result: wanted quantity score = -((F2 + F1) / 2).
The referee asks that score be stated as -1.17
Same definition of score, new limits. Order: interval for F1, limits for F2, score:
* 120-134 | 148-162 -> -1.14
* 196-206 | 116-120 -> -1.18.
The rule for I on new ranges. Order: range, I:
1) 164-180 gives 0.068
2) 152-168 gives 0.062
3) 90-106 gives 0.066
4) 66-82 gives 0.055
